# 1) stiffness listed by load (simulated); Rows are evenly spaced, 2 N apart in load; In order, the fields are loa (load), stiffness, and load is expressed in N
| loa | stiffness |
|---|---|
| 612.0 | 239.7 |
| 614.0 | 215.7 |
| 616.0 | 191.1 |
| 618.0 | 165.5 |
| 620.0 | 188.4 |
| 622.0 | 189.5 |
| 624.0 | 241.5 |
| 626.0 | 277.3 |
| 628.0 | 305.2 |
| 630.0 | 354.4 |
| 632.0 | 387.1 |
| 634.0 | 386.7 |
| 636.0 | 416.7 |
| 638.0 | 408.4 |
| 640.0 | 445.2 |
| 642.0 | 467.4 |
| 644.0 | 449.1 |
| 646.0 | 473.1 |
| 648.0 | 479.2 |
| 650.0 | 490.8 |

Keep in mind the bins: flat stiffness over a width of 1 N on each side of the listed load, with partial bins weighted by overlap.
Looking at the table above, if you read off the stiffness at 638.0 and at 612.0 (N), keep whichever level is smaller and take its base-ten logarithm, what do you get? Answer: 2.38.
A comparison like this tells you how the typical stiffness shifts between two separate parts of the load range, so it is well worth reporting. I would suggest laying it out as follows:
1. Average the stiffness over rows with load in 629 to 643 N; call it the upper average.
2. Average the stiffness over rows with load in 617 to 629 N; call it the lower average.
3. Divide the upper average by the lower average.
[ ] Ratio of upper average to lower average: 1.8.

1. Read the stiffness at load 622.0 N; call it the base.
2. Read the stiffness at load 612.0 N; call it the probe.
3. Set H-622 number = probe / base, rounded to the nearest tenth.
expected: 1.3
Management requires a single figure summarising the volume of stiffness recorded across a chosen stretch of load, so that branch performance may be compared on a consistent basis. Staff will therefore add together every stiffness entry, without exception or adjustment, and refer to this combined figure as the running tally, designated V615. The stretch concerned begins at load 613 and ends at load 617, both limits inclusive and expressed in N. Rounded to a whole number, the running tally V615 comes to 407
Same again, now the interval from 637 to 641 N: 854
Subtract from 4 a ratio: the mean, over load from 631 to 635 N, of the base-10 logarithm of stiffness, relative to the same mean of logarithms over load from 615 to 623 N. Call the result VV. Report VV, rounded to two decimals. 2.86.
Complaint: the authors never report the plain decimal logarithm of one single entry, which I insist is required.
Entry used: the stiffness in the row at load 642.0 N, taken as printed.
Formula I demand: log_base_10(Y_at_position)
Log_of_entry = 2.7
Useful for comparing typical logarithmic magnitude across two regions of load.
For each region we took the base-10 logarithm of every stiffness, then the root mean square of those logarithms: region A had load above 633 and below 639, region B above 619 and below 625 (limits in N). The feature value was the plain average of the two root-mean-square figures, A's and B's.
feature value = 2.46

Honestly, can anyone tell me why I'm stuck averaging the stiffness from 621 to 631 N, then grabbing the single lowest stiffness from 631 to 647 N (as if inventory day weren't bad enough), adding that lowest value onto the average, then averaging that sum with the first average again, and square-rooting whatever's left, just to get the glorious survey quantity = 21.6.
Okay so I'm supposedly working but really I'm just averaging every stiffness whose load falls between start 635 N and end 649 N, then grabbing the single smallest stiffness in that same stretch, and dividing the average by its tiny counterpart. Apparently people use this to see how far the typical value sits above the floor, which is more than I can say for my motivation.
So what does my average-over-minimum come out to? 1.10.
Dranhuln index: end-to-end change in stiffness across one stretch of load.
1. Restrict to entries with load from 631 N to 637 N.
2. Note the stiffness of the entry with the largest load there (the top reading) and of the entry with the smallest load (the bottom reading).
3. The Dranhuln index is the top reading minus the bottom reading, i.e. 30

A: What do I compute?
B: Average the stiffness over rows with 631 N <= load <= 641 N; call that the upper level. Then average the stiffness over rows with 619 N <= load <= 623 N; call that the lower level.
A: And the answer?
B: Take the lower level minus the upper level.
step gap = -220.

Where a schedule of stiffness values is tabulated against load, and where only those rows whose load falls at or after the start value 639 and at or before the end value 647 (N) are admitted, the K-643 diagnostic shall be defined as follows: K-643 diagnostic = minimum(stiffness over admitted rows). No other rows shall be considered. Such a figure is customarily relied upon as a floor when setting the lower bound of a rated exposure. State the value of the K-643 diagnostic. 445.2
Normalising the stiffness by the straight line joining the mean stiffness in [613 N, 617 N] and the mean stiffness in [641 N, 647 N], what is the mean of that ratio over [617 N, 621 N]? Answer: 0.74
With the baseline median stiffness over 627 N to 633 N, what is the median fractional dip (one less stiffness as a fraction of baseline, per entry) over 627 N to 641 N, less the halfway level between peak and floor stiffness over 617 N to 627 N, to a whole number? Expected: -221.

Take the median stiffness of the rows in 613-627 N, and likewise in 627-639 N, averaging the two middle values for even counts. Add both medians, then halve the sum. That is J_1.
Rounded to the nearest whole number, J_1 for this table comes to 289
